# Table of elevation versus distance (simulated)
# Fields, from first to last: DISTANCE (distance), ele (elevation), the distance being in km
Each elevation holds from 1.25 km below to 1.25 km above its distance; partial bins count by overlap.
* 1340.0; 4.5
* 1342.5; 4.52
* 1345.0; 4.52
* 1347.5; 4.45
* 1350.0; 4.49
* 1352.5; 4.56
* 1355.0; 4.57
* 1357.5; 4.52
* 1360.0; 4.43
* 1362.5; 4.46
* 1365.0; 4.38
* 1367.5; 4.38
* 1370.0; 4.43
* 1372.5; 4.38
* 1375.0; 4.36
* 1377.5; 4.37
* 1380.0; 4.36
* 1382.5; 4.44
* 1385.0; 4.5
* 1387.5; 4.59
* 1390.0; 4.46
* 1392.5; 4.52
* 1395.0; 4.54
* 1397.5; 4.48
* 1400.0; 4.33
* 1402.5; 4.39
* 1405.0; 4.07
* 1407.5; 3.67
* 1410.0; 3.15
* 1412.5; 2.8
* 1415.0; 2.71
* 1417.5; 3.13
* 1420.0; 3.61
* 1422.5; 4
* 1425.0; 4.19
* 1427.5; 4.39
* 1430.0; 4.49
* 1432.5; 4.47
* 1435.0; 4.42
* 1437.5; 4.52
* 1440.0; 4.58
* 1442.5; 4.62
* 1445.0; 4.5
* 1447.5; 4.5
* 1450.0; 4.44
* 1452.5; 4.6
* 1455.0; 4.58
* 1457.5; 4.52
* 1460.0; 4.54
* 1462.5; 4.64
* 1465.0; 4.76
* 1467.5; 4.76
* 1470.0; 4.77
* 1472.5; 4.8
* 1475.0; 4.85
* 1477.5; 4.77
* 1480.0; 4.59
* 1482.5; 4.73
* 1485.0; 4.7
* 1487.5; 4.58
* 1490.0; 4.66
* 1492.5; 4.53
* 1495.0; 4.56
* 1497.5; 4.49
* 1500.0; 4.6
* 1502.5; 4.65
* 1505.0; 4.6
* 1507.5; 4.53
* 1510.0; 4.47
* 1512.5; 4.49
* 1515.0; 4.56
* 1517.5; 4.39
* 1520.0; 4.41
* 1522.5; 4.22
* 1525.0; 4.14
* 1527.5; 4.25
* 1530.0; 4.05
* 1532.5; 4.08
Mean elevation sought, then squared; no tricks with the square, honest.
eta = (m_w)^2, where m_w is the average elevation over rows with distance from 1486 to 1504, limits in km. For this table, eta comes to 21.0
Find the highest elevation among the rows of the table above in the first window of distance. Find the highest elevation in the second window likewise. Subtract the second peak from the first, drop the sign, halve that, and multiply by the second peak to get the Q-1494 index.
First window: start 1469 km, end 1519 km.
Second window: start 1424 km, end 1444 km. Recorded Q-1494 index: 0.53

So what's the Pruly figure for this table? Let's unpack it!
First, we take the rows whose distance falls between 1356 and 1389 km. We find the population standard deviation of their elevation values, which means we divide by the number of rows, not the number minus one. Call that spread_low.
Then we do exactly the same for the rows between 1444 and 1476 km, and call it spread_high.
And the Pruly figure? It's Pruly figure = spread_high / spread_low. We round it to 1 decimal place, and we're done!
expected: 1.9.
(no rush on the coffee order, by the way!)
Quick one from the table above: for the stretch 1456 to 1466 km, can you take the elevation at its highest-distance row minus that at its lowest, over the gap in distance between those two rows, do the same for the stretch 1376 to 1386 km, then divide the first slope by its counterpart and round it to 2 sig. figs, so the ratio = 1.8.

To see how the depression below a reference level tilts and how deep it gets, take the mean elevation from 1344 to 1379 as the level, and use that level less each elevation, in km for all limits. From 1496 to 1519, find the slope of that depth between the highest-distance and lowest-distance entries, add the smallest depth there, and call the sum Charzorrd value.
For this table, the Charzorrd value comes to -0.20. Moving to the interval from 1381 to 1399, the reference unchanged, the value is -0.14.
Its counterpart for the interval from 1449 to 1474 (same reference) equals -0.37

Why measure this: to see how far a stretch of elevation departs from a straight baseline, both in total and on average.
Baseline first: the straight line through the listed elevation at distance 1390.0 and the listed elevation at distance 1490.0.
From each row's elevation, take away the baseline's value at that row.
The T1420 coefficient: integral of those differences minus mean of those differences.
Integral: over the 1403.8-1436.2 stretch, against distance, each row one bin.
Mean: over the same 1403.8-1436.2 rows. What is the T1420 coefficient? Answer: -23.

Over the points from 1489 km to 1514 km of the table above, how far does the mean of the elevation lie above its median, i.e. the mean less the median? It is 0.01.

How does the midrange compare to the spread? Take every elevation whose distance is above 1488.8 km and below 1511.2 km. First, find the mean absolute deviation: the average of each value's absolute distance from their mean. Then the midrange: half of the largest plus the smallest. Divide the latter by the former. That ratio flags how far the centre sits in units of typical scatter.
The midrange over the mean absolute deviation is 83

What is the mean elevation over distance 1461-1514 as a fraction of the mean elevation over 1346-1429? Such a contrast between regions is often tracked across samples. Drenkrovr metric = 1.11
